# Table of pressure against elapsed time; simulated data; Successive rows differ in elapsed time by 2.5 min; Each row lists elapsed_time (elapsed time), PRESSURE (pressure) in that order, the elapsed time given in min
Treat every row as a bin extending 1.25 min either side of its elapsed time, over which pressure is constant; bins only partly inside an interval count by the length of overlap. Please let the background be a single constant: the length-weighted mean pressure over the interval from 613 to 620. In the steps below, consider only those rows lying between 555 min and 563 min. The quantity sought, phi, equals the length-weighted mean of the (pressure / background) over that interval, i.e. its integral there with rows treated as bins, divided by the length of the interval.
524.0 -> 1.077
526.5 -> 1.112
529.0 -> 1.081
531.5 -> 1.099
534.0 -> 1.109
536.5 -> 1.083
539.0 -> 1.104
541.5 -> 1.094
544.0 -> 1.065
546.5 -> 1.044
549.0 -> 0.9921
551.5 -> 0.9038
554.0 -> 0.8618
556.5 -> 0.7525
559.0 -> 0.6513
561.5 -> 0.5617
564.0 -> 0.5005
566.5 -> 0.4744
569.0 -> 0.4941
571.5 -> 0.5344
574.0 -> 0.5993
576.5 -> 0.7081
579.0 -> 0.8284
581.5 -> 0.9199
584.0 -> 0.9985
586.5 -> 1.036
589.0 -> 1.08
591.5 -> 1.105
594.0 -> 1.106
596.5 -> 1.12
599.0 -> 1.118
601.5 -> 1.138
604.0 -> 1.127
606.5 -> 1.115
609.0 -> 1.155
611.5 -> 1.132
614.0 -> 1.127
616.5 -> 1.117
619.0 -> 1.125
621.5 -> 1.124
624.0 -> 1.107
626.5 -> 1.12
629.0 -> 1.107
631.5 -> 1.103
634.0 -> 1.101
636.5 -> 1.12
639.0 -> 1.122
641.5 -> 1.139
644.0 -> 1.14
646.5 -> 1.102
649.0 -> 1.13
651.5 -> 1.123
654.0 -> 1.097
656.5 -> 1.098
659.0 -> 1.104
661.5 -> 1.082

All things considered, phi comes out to 0.58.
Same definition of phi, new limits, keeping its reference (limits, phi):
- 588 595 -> 0.98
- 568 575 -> 0.48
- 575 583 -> 0.73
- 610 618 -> 1.00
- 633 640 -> 0.99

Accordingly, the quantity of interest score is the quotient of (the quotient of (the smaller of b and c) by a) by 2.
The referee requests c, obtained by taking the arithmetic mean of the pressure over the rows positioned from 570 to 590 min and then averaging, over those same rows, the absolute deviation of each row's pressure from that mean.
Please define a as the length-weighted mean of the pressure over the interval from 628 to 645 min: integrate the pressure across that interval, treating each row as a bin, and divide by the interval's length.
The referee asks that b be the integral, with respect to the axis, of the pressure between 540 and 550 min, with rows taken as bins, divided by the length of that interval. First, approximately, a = 1.12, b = 1.05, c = 0.17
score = 0.08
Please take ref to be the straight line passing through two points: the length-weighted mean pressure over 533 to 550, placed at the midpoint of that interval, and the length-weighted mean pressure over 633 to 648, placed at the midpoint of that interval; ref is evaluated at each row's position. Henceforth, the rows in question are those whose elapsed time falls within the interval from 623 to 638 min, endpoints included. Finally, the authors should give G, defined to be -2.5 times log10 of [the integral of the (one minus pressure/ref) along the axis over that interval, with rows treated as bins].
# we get 3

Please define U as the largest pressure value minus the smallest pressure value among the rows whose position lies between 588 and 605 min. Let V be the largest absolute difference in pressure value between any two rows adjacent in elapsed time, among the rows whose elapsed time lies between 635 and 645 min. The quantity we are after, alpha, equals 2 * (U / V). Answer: 7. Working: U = 0.058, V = 0.017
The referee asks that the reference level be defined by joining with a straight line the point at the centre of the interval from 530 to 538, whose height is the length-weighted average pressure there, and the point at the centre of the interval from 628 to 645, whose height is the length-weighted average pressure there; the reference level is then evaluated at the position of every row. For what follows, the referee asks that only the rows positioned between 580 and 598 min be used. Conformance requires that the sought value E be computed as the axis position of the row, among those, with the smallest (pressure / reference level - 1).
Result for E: 581.5 min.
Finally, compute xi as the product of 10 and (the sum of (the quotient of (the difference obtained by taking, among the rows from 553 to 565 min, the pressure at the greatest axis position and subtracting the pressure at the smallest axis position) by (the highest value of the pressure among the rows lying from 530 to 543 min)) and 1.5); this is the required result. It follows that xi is 11.7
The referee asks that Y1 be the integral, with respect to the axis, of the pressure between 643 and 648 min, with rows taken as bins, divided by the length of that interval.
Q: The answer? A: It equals 1.12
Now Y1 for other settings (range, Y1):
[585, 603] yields 1.10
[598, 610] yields 1.13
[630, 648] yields 1.12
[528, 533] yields 1.09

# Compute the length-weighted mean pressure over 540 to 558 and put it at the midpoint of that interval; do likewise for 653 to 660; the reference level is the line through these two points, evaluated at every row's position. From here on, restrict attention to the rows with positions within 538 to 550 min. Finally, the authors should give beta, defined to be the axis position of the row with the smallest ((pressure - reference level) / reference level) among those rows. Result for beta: 549.0 min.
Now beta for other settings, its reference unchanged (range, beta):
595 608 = 606.5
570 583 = 571.5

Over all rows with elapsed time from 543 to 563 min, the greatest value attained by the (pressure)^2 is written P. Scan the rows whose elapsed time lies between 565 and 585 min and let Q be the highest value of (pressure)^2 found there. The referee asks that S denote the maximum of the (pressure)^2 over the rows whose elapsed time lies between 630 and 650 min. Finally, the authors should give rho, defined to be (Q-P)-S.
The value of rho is -1.44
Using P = 1.13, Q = 1.00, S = 1.30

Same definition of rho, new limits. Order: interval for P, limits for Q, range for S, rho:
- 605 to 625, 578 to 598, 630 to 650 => -1.38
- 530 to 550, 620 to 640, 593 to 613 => -1.30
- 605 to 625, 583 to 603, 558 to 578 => -0.54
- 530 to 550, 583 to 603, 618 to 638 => -1.20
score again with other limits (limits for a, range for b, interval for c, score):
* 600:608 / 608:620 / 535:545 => 0.01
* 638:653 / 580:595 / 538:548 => 0.01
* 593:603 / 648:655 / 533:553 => 0.02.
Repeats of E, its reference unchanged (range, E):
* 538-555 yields 554.0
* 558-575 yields 566.5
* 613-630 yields 629.0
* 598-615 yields 606.5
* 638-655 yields 654.0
